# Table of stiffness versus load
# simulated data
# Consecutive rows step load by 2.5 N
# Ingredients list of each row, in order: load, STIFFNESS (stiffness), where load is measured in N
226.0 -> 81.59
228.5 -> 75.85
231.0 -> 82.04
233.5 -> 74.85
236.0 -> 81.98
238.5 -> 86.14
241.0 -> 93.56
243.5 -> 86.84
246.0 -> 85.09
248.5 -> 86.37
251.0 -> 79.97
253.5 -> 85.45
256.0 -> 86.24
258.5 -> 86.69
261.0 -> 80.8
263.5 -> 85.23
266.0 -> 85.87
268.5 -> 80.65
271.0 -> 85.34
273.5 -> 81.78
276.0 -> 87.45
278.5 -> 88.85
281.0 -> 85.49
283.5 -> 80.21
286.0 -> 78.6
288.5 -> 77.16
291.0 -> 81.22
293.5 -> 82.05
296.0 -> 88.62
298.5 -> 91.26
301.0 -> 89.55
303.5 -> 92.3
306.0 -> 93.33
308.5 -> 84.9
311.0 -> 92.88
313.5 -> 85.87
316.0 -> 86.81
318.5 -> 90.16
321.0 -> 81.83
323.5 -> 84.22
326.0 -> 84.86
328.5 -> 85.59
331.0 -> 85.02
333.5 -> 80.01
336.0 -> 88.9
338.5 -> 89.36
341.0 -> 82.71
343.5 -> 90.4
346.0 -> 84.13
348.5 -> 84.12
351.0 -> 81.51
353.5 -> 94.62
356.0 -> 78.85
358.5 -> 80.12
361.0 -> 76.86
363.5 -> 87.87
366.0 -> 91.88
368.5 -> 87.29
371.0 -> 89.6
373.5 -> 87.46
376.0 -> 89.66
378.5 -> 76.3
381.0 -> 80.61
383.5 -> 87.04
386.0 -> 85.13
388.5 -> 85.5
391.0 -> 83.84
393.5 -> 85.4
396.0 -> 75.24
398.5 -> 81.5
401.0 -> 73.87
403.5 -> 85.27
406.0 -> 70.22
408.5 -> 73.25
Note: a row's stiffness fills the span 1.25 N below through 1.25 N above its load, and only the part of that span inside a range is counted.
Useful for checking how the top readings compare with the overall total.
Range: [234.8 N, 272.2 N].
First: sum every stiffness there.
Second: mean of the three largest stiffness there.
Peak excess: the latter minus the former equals -1187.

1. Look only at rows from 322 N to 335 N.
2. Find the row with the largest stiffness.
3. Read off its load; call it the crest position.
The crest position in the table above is 328.5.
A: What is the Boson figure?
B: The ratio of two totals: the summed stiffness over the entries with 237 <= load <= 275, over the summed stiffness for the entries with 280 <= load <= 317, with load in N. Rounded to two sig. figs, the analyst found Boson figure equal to 0.99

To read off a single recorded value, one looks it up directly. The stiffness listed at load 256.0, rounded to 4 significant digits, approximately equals 86.24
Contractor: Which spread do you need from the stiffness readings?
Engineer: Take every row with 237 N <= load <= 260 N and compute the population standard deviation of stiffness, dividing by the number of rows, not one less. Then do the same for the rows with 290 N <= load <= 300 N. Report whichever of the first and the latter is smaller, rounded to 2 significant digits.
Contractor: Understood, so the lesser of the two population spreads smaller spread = 3.3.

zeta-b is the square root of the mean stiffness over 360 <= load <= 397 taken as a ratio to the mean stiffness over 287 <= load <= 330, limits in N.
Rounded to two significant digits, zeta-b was 0.99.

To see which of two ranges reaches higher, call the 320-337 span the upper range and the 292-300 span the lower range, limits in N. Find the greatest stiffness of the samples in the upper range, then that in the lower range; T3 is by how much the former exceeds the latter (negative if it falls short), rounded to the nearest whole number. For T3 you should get -2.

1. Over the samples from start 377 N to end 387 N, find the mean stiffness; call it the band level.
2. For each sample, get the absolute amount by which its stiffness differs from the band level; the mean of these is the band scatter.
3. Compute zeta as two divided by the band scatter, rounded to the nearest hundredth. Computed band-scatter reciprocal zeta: 0.52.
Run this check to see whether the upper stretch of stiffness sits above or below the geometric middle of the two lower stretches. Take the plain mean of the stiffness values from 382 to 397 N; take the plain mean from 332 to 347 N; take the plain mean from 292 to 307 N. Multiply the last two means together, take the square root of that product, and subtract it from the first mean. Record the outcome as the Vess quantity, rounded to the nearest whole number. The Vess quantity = -4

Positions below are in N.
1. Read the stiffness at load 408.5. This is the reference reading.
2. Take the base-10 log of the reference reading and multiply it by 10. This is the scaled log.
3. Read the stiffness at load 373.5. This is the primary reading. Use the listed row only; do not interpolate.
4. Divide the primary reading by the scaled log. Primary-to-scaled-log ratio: 4.69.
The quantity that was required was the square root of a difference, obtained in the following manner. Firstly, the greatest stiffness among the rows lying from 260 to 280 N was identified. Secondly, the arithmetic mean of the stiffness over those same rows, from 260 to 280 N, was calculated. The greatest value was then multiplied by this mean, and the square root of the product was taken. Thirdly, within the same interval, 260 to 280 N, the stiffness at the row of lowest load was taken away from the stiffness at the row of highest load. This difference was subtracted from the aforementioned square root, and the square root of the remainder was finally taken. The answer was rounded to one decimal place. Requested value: 8.9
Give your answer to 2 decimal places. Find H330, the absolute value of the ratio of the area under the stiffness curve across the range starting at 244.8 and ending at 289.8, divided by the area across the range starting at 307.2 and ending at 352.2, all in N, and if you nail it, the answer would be 0.98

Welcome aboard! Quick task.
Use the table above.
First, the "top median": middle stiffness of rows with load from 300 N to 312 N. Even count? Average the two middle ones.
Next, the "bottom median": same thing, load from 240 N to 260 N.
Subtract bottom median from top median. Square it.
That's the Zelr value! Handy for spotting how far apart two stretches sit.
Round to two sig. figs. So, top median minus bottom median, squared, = 36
